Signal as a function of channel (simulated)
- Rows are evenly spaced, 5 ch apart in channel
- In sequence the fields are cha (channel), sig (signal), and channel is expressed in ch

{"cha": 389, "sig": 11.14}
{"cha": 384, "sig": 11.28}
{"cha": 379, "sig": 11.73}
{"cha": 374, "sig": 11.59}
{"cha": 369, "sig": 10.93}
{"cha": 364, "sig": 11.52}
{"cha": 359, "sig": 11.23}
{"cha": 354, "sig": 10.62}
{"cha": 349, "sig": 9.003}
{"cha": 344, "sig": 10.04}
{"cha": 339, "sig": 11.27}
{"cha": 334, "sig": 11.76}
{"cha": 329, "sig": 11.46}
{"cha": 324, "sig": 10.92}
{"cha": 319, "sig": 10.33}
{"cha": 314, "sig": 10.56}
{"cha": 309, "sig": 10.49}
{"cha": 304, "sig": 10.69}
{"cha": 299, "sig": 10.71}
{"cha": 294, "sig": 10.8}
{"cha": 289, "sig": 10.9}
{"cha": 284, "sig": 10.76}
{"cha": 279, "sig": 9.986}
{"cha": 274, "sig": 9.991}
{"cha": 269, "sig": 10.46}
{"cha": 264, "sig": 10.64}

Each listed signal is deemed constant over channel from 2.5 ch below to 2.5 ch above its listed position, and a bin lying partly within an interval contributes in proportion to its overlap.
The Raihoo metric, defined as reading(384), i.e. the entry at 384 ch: 11.28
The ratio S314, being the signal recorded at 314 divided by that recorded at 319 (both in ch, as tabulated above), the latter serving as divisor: 1.02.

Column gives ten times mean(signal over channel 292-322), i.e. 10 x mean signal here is 106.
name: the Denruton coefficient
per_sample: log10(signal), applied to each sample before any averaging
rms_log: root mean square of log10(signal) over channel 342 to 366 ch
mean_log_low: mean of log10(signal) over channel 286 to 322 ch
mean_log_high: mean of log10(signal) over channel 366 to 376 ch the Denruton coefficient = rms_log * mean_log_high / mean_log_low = 1.04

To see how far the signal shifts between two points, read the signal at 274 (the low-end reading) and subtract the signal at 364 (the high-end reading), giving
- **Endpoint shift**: -1.5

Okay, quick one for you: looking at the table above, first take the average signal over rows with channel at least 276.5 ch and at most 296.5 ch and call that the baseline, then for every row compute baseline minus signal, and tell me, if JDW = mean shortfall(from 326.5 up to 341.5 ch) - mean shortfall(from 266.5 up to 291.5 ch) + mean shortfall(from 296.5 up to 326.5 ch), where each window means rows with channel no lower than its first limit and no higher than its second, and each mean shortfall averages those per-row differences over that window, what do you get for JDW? -1.1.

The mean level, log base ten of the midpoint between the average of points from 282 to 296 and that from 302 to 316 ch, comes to 1.03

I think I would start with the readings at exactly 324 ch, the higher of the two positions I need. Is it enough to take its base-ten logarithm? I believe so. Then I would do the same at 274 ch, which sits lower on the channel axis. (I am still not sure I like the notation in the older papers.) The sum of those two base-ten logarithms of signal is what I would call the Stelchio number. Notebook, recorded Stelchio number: 2.04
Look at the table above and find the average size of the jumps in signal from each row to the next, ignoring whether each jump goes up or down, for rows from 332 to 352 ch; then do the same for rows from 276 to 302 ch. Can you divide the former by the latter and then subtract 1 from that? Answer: 2.3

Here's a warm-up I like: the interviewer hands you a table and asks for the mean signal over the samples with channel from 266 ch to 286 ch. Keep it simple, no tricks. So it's 10.3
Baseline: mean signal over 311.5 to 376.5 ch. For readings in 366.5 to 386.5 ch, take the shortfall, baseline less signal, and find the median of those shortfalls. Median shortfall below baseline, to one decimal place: -0.6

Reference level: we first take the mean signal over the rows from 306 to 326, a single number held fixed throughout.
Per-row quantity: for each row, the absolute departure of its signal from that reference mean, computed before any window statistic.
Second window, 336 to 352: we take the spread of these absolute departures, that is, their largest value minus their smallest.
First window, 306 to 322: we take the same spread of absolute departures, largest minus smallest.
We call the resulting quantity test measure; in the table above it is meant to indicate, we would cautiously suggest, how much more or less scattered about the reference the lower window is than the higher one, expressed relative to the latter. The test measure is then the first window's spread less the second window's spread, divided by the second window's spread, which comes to -0.78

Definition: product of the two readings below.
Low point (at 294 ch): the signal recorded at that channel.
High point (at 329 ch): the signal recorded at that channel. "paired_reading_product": 124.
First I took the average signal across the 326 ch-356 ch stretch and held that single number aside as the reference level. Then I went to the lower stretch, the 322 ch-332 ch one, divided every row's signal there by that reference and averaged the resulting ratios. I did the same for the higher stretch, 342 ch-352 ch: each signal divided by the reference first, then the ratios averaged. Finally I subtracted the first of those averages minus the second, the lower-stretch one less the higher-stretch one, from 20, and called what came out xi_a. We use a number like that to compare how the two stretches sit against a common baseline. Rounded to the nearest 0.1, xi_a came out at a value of 19.8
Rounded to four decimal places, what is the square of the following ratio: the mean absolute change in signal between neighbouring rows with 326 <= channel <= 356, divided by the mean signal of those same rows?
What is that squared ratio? 0.0076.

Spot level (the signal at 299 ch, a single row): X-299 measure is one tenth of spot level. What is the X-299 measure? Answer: 1.07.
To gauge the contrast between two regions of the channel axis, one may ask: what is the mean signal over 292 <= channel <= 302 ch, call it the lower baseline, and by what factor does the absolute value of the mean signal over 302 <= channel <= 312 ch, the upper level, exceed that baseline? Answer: 0.985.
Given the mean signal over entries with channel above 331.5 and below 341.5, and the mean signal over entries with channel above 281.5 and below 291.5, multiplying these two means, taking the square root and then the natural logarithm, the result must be 2.41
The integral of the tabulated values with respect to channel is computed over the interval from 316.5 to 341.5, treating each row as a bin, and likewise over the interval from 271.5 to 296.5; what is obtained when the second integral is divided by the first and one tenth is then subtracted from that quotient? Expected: 0.841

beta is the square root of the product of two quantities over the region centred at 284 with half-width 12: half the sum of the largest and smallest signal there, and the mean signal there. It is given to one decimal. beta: 10.5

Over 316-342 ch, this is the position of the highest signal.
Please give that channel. 334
